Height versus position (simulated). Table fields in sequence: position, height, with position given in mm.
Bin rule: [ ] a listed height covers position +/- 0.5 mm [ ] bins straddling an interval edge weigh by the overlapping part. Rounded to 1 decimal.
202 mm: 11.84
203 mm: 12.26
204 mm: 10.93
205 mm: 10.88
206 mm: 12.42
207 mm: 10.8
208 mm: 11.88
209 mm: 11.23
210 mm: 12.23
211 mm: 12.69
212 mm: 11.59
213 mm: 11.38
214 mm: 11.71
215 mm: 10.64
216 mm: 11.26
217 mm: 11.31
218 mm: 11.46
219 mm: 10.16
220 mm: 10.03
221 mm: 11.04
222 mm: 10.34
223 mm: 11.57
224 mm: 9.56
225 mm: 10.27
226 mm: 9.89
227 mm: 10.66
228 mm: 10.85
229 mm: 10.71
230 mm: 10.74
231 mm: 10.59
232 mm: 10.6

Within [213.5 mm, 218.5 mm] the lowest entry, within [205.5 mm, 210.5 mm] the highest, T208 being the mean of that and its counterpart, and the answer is 11.5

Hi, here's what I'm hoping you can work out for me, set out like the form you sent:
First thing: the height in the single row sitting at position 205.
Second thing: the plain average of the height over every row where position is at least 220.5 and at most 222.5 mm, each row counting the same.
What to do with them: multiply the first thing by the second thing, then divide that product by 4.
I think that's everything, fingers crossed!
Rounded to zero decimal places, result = 29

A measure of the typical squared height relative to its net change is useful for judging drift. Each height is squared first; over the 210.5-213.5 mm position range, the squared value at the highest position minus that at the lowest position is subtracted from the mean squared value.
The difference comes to 173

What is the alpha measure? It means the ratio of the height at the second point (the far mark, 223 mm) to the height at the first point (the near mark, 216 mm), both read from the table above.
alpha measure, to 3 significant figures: 1.03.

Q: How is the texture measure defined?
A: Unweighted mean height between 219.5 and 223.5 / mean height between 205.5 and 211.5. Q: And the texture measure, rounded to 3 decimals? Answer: 0.905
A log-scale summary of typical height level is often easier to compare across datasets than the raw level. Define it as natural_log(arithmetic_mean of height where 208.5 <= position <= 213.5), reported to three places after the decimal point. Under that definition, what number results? 2.470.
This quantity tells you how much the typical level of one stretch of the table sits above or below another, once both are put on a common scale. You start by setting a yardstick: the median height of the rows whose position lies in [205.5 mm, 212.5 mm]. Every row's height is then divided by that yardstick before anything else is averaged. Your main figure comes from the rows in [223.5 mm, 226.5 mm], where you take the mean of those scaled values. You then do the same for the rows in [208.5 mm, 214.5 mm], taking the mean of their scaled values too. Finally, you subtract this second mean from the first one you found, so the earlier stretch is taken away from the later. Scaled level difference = -0.16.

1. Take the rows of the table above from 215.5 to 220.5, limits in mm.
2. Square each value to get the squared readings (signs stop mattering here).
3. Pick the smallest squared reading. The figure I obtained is 101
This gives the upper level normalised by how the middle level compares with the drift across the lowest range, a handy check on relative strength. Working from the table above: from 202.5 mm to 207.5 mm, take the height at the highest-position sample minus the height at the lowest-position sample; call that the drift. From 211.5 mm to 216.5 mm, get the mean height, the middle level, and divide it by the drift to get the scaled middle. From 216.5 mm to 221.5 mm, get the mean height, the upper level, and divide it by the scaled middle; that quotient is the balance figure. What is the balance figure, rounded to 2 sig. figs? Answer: -1.4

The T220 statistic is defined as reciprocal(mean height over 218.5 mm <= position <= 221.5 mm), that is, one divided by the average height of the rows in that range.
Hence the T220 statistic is 0.096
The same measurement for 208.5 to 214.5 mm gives 0.085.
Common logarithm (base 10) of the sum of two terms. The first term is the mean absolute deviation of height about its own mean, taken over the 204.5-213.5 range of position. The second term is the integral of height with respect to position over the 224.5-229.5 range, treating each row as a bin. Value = 1.72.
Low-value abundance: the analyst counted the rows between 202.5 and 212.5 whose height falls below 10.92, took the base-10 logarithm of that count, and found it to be 0.30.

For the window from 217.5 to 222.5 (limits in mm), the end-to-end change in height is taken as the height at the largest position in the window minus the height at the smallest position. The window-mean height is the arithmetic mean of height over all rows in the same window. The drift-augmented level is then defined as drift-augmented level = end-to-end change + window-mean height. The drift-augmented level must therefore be 9.5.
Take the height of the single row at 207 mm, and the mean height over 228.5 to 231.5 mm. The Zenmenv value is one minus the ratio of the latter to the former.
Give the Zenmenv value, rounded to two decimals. 0.01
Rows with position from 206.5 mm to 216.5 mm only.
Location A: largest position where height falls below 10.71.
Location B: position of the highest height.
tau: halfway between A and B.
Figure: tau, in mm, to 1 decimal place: 213.0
